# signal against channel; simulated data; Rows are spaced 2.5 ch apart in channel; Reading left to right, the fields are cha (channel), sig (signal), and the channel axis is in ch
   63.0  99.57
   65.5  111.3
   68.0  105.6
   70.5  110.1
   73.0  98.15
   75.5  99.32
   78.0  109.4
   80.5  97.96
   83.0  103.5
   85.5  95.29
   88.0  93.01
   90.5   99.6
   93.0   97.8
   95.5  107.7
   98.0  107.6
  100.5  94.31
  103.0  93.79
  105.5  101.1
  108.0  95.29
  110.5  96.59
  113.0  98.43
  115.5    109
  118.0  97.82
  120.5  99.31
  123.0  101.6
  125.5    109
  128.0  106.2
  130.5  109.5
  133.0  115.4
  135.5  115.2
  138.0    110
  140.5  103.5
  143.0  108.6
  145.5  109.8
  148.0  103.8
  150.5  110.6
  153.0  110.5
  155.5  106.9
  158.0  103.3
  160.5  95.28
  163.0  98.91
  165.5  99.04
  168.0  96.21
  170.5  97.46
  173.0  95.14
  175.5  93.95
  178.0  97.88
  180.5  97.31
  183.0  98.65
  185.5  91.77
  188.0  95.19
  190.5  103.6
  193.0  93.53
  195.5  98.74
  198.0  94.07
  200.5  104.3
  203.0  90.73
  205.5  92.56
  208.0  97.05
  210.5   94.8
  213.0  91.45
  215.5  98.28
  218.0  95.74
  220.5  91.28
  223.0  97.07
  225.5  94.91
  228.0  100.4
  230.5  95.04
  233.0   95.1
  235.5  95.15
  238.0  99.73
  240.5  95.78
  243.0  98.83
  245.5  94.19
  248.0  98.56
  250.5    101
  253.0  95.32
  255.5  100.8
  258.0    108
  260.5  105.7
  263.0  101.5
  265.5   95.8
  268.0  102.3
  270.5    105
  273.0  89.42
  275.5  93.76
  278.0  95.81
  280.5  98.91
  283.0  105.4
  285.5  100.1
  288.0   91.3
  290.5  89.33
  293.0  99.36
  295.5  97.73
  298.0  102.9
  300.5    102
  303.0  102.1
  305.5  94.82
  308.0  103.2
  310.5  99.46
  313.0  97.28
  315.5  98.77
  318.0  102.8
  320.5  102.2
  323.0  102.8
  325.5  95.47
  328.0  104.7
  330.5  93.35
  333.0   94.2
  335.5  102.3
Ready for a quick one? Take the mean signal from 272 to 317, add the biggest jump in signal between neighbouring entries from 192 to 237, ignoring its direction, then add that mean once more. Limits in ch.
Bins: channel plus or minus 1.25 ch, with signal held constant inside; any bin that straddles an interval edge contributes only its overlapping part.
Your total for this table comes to 209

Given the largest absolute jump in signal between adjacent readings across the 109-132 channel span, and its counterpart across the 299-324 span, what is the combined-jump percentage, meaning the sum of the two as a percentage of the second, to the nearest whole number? 233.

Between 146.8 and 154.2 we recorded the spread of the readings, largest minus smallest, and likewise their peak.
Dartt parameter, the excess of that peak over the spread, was 104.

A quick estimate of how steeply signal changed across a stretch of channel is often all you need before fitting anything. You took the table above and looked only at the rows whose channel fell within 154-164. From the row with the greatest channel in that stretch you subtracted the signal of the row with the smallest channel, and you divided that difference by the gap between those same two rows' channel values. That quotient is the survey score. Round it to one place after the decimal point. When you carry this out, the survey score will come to -1.1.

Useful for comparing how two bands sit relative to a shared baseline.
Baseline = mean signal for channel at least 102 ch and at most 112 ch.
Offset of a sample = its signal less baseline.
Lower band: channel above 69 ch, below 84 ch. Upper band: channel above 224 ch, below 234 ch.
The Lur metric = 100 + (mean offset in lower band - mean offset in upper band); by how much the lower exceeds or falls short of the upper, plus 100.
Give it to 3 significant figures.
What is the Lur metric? 107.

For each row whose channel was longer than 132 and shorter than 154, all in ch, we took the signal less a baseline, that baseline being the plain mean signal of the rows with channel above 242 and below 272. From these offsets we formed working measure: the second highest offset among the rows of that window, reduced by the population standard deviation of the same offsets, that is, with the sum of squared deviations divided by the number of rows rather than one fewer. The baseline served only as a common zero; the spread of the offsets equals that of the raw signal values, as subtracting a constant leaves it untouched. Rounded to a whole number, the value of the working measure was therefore 11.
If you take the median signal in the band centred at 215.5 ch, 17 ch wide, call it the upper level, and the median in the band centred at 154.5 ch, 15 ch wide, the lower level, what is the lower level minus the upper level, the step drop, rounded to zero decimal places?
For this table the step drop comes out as 10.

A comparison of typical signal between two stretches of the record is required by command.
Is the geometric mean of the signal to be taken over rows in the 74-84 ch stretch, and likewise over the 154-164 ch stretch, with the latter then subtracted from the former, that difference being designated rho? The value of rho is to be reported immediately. 1.4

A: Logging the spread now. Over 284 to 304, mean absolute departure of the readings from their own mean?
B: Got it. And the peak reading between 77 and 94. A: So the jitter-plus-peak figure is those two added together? 113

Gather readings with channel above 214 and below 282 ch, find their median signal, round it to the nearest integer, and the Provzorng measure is 97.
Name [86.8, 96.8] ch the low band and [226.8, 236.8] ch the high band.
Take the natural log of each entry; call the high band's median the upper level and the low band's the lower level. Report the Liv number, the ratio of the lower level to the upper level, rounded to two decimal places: 1.01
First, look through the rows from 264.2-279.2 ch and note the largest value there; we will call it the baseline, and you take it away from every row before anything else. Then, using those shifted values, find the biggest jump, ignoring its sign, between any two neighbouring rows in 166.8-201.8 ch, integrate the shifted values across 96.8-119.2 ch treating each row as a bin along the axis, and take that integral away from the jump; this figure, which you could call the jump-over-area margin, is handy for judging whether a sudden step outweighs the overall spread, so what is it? 138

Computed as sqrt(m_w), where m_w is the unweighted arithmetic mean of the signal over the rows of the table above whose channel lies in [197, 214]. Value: 9.75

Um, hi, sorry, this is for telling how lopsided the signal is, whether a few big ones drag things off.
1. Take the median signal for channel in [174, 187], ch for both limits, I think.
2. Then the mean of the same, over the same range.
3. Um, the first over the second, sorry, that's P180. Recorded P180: 1.015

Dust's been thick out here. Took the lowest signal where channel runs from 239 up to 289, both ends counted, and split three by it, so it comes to 0.0335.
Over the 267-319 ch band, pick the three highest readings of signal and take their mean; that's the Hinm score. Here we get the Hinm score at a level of 105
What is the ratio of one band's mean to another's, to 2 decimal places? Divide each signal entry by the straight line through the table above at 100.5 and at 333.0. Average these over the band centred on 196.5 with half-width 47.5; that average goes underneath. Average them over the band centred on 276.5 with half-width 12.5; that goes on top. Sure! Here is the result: 1.00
